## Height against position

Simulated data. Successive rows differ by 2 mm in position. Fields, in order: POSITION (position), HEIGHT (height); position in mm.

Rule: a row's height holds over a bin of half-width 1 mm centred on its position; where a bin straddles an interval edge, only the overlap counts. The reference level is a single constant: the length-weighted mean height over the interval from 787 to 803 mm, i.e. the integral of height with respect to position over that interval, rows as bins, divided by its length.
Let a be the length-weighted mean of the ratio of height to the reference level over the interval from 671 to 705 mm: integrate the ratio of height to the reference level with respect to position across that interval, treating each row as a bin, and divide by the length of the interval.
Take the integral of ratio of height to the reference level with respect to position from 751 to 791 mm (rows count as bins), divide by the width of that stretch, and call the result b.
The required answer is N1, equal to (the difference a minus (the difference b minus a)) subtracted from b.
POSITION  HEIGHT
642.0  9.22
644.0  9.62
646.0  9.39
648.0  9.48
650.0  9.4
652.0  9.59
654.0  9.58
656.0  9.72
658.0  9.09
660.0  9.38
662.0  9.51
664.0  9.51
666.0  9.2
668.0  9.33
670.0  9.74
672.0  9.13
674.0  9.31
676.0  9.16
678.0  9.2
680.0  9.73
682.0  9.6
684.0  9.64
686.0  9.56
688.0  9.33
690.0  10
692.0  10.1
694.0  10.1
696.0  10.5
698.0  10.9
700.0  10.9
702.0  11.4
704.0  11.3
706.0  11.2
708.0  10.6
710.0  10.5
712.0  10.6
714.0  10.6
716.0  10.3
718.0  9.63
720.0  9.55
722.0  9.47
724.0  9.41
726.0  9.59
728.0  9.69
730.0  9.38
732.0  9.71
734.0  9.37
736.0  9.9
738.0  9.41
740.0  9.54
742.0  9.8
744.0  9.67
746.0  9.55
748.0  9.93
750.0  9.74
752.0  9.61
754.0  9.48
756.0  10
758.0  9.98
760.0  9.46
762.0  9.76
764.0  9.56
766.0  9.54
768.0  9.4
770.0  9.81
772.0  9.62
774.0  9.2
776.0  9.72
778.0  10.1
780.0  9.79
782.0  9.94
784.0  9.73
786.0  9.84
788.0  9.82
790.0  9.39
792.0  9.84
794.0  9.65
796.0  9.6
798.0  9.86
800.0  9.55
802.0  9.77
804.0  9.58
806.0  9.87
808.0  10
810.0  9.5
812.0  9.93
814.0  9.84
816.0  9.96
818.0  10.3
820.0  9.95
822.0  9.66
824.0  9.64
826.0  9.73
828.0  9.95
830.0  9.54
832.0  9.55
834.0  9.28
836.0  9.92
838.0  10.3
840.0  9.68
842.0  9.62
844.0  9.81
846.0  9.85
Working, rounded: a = 1.03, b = 1.00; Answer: -0.06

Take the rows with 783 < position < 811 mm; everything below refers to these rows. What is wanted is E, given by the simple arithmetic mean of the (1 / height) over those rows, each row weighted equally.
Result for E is 0.103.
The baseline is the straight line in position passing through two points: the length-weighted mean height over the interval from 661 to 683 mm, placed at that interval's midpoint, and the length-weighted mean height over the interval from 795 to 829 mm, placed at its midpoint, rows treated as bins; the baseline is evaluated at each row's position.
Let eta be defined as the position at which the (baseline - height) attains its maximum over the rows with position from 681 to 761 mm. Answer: 734.0 mm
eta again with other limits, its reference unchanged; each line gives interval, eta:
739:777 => 774.0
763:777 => 774.0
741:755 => 754.0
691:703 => 694.0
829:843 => 834.0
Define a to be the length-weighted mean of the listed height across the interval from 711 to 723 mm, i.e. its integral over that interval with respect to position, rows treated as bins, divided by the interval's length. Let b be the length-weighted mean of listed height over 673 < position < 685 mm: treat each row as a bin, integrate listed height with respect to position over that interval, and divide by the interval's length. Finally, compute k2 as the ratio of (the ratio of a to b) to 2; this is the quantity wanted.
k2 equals 0.531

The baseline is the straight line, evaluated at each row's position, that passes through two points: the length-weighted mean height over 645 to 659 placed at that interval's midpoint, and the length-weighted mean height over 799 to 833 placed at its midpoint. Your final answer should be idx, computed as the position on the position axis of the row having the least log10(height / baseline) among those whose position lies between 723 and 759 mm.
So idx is 734.0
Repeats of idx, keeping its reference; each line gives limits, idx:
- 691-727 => 724.0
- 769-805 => 774.0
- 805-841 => 834.0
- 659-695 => 672.0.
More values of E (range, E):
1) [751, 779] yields 0.104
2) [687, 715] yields 0.095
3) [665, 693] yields 0.105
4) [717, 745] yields 0.104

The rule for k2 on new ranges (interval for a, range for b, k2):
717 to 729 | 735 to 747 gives 0.495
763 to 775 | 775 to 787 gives 0.483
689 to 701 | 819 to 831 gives 0.534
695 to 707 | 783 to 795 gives 0.568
